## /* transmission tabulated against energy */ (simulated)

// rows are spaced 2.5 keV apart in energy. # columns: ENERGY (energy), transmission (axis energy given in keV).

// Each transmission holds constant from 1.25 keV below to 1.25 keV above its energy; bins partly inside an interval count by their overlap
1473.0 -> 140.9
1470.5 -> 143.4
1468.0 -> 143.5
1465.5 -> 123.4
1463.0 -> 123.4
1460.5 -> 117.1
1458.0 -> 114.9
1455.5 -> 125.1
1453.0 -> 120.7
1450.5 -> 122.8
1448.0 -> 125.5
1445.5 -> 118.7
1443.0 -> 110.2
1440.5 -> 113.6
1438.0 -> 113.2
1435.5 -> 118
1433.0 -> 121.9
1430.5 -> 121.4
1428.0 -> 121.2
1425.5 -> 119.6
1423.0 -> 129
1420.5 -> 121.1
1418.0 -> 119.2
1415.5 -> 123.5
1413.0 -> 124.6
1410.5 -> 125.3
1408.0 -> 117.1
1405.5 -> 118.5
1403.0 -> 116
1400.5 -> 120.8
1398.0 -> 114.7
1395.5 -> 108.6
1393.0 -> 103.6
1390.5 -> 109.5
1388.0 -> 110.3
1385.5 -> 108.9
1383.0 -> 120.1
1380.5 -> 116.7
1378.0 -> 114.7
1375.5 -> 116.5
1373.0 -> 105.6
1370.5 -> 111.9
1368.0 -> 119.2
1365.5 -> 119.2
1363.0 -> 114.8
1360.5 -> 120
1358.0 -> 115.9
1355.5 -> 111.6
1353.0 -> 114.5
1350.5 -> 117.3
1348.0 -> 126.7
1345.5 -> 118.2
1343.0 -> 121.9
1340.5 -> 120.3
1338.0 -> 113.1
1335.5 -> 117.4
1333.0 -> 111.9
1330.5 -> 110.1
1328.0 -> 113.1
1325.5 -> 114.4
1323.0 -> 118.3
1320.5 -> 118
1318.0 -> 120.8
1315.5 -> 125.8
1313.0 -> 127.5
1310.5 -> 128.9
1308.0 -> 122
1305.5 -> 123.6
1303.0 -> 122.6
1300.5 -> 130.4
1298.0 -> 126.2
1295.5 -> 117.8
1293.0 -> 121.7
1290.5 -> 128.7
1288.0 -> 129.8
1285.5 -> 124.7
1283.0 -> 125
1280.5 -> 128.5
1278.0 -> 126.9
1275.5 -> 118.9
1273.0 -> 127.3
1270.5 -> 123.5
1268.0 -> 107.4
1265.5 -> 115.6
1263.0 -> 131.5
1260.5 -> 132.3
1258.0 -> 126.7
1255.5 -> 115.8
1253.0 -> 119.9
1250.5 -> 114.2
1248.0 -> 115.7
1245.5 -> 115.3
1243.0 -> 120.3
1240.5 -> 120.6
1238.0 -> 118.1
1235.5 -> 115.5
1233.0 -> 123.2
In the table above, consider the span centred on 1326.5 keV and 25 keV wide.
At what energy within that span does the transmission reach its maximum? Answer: 1315.5 keV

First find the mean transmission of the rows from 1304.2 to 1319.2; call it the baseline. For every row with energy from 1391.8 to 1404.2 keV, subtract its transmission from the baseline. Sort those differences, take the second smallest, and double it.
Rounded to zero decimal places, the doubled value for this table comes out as 18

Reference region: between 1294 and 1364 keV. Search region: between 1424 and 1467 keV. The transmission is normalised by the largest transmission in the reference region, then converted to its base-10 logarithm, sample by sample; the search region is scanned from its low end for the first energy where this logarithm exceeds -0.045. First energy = 1425.5 keV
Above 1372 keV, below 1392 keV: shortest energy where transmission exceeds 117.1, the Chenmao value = 1383.0 keV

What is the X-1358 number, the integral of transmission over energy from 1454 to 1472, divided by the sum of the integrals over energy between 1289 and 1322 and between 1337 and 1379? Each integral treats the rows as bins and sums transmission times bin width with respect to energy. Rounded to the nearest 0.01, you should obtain 0.25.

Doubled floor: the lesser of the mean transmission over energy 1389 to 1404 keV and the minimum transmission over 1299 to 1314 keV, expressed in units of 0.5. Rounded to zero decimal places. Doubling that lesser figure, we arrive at 224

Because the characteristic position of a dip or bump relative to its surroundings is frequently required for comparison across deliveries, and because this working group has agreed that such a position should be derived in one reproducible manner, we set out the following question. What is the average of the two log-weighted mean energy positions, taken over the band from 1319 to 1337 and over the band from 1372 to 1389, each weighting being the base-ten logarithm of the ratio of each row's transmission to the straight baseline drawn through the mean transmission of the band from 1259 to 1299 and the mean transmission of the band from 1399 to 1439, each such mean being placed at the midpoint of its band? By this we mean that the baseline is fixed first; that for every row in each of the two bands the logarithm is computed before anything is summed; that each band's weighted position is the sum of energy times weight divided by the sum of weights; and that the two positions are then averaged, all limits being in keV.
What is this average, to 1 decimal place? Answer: 1354.5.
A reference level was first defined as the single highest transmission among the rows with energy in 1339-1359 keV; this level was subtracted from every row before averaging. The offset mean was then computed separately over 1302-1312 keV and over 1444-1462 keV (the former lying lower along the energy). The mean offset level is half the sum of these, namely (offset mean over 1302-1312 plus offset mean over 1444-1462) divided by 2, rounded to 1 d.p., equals -4.2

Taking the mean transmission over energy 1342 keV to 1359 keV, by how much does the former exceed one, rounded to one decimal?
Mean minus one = 117.0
